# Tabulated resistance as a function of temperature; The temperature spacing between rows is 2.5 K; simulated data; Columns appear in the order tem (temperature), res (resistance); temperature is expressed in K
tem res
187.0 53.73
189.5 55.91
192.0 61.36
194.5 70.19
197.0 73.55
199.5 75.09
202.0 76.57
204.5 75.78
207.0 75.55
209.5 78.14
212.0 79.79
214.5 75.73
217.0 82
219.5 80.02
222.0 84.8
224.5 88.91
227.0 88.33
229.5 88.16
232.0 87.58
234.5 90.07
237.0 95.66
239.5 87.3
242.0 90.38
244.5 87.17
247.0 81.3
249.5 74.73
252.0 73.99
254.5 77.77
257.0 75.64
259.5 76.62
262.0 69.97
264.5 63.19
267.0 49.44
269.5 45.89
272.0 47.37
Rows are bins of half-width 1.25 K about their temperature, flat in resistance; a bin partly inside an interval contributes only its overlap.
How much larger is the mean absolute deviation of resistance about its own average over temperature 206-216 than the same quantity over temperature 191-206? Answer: -3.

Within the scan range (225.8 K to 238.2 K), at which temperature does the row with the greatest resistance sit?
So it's 237.0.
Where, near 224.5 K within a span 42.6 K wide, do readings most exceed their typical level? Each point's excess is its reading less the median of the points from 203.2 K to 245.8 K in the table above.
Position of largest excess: 237.0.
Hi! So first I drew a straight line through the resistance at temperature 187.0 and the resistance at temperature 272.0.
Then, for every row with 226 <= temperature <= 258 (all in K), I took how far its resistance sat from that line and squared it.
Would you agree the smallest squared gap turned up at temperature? 252.0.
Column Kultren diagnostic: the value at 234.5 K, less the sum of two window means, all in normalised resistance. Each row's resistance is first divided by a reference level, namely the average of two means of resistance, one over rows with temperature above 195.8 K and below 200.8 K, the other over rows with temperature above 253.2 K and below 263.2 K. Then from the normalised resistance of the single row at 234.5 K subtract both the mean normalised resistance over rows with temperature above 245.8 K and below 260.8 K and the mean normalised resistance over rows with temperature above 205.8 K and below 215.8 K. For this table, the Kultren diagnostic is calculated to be -0.86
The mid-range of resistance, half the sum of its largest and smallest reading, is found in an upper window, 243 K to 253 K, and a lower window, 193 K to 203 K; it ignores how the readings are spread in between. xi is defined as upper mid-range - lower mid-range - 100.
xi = -93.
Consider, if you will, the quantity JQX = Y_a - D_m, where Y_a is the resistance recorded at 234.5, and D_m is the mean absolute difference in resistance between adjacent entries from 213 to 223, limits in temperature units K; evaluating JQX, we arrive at 86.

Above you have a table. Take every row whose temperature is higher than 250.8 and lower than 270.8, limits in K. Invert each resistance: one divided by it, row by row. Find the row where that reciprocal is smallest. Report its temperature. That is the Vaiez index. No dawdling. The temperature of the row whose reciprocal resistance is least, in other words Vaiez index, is 254.5 K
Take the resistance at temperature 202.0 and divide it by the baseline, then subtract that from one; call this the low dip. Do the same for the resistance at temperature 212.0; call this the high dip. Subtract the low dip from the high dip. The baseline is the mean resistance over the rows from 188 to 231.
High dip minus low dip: -0.04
